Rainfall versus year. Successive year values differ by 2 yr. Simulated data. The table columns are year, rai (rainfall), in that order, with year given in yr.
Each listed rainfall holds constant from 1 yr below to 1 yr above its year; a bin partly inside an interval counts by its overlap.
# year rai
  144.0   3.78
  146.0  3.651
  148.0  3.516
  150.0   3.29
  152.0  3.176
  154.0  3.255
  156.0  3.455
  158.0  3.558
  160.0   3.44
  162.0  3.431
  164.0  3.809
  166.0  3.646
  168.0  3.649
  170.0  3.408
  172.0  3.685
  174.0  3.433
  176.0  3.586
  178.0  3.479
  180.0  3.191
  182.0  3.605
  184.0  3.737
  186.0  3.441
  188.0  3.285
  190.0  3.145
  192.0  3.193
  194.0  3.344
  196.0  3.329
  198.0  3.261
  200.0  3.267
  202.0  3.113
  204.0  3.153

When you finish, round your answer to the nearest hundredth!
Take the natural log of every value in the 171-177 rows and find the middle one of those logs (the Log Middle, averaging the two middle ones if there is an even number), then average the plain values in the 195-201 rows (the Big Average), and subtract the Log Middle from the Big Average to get 2.01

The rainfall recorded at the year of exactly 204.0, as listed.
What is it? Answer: 3.153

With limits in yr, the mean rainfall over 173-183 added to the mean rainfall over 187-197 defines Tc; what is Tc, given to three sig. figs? 6.72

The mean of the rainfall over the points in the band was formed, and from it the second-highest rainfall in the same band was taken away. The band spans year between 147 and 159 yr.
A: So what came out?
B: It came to -0.14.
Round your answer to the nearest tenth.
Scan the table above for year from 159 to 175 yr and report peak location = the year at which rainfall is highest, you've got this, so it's 164.0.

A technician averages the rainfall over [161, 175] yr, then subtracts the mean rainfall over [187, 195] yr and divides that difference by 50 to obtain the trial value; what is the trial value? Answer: 0.007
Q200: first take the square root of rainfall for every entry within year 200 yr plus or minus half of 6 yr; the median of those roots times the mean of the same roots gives 3.24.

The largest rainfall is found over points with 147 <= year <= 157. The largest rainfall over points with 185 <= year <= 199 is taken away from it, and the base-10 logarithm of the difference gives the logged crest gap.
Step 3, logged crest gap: -1.1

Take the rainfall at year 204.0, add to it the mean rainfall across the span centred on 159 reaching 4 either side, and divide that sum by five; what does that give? 1.32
